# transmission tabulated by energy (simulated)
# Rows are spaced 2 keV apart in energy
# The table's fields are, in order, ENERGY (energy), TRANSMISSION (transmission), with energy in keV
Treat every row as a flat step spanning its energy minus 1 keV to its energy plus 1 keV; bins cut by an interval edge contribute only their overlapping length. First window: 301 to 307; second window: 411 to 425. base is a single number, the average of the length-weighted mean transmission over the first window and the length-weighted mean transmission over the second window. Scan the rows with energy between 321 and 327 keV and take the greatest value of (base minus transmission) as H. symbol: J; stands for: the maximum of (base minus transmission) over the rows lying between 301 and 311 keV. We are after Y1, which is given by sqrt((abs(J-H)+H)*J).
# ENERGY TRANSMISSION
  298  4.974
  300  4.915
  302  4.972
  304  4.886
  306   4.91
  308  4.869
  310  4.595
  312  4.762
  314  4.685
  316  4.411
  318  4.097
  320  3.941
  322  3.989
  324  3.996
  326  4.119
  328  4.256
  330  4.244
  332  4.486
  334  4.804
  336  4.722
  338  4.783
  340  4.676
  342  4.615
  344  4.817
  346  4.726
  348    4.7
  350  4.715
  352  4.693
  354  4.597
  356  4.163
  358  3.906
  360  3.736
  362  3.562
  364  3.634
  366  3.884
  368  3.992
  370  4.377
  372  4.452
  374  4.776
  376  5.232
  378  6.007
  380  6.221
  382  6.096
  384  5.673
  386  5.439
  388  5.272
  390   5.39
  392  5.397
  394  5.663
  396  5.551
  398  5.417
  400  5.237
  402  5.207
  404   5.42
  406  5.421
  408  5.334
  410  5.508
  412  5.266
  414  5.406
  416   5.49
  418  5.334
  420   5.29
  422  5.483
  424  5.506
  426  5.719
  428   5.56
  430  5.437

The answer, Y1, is 1.00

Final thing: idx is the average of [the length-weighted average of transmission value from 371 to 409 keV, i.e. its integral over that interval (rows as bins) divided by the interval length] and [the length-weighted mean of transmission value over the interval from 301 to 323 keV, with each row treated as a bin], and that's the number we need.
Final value 4.99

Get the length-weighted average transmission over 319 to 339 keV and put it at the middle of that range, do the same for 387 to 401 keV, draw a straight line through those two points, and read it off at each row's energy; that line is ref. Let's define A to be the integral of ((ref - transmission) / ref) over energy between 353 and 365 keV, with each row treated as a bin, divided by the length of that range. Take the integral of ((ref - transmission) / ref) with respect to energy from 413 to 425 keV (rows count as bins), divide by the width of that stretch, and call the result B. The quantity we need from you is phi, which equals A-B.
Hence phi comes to 0.11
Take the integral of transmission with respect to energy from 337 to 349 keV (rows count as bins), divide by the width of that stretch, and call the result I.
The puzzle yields 4.7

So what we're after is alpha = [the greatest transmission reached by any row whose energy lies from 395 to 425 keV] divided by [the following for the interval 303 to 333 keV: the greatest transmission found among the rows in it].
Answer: 1.13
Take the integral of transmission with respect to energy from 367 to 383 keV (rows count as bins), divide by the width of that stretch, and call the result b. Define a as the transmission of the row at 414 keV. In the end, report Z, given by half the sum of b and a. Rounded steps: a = 5.406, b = 5.1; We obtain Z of 5.3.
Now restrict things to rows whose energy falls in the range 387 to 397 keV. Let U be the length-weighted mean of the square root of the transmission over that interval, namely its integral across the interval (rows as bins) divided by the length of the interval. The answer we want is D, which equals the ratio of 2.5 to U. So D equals 1.07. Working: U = 2.34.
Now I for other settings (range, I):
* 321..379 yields 4.4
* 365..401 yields 5.2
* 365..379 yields 4.7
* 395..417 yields 5.4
